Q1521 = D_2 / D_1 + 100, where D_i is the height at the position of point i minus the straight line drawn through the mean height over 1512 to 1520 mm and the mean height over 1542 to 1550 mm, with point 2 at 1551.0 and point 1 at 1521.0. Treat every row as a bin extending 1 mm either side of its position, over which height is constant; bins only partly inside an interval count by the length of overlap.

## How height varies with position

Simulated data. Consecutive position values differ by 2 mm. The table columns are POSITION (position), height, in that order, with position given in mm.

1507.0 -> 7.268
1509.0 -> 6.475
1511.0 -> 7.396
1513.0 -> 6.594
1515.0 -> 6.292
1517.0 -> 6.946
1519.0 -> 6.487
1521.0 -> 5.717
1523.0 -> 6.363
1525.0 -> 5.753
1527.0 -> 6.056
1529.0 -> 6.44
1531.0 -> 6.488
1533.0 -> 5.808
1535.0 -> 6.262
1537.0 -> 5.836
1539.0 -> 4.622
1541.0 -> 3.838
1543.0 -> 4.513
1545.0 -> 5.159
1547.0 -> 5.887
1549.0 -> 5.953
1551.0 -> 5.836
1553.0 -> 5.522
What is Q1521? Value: 99.0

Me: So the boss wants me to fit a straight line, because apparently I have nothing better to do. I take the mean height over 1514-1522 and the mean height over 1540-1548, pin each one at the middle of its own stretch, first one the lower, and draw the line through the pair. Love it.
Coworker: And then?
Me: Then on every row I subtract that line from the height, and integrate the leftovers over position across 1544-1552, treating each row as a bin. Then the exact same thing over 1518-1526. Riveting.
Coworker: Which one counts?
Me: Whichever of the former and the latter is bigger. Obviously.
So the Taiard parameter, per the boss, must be 8.7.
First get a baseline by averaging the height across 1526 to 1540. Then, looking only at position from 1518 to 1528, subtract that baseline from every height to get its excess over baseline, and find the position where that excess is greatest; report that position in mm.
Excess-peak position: 1519.0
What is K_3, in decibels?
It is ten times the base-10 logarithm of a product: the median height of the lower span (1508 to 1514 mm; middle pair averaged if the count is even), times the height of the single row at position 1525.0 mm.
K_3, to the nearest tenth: 15.8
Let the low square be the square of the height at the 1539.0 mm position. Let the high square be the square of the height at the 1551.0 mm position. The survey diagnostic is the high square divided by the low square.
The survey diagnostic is 1.59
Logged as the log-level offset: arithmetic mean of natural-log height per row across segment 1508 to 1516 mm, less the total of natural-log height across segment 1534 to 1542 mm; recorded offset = -4.58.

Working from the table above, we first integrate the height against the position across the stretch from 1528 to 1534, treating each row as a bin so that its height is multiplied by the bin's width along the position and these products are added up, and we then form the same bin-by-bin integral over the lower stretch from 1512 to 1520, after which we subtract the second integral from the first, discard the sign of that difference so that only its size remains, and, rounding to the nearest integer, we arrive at 15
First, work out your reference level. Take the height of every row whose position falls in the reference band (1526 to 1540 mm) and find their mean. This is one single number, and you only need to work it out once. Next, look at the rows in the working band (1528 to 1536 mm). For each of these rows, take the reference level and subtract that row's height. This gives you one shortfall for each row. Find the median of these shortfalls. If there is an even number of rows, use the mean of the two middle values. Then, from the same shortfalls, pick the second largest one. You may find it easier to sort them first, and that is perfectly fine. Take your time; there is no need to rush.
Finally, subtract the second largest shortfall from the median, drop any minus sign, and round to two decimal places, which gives 0.09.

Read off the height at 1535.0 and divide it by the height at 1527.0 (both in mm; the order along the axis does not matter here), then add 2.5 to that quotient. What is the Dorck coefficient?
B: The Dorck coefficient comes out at 3.53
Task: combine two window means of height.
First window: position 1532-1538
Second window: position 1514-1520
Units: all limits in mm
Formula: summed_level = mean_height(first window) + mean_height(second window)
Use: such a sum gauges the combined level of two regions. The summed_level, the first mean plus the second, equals 12.5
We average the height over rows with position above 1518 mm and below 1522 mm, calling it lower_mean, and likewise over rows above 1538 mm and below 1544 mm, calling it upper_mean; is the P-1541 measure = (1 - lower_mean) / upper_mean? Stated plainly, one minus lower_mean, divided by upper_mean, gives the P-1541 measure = -1.18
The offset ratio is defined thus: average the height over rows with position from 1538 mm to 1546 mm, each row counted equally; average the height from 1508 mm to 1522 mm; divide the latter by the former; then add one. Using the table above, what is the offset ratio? 2.45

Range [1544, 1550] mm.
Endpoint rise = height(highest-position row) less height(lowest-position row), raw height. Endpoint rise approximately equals 0.8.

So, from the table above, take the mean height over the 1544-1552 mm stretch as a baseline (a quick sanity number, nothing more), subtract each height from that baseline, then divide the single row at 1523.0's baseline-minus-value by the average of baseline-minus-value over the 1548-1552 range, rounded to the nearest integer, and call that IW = 4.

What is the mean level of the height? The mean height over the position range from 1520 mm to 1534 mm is 6.1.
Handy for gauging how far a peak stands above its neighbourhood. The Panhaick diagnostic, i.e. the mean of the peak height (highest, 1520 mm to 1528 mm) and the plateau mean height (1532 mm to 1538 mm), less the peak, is -0.20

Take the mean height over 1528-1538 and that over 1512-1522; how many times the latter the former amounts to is 0.96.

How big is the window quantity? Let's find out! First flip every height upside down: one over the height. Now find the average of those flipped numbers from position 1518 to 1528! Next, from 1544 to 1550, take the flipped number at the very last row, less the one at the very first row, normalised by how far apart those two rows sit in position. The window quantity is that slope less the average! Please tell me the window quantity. -0.171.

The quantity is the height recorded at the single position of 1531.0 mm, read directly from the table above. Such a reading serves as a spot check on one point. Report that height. 6.488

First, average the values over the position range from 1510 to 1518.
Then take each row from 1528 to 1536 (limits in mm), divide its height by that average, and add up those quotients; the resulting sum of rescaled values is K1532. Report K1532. 3.7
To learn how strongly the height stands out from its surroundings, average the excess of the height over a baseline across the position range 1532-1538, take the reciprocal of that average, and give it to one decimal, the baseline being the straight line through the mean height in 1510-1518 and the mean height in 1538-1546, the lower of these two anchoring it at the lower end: 1.2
